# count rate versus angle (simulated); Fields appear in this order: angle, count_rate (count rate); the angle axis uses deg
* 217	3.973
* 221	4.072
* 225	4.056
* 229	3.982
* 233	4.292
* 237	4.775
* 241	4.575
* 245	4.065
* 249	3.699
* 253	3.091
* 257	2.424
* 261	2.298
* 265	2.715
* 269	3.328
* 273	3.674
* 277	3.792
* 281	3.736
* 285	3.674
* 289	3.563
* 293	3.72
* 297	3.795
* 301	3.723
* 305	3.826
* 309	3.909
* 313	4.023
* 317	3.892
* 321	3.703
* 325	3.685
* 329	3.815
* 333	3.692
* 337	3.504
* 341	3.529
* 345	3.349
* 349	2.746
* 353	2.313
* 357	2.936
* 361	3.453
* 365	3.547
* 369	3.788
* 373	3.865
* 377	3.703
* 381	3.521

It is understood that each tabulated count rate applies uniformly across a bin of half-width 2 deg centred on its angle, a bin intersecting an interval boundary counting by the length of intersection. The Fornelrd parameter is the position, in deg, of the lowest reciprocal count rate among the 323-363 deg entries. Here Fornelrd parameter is 329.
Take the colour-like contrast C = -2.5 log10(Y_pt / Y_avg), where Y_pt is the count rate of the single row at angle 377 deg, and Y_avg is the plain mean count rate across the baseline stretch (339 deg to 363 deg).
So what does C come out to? -0.21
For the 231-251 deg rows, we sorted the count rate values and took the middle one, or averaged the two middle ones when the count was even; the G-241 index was 4.3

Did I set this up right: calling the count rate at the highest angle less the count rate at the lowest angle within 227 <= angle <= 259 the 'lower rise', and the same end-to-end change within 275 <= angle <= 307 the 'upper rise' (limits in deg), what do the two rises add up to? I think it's -1.5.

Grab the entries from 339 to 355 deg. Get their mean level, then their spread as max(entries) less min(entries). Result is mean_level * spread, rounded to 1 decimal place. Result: 3.6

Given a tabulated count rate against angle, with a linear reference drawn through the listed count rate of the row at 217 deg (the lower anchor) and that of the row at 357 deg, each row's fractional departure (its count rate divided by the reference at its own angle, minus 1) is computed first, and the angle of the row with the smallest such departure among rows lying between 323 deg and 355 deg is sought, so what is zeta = 353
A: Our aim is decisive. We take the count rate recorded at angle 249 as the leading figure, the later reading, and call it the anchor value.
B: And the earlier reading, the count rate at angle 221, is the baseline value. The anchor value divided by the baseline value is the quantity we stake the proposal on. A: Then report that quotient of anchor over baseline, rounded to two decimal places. 0.91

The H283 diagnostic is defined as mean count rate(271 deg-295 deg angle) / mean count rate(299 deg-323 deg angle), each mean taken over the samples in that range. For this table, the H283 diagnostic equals 0.96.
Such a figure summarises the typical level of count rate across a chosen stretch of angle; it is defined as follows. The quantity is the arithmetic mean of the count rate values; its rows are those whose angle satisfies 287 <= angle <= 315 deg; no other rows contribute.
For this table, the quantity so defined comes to 3.79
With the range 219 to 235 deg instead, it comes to 4.10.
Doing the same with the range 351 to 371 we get 3.21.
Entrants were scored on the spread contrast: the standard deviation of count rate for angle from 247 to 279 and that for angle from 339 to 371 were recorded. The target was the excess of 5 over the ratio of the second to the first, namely 4.2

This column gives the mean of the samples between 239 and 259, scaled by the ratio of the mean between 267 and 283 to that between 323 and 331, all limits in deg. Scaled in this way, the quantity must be 3.46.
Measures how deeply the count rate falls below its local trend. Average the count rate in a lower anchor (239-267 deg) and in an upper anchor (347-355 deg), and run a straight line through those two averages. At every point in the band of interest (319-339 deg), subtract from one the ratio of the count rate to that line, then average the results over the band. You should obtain -0.365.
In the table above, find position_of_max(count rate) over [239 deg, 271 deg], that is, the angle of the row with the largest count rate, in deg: 241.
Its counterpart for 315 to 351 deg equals 317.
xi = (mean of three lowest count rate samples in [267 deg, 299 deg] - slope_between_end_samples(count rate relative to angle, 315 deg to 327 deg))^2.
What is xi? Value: 13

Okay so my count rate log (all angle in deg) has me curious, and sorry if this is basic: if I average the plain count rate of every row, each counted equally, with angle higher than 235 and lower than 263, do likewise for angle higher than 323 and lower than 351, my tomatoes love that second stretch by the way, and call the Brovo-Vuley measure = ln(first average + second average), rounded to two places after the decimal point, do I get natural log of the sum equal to 1.95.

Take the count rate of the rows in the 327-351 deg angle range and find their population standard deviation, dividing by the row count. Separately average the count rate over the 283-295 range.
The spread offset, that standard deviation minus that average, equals -3.3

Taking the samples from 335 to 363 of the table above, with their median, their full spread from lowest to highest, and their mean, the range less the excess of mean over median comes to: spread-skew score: 1.4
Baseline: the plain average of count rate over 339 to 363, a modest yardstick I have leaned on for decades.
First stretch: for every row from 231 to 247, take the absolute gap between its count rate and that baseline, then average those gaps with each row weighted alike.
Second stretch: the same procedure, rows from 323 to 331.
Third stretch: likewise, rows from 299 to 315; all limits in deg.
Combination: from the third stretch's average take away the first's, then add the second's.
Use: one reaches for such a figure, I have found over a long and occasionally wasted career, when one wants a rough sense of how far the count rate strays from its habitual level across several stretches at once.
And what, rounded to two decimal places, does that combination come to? 0.14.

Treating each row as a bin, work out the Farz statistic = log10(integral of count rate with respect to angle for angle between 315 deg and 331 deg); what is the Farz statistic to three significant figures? 1.78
